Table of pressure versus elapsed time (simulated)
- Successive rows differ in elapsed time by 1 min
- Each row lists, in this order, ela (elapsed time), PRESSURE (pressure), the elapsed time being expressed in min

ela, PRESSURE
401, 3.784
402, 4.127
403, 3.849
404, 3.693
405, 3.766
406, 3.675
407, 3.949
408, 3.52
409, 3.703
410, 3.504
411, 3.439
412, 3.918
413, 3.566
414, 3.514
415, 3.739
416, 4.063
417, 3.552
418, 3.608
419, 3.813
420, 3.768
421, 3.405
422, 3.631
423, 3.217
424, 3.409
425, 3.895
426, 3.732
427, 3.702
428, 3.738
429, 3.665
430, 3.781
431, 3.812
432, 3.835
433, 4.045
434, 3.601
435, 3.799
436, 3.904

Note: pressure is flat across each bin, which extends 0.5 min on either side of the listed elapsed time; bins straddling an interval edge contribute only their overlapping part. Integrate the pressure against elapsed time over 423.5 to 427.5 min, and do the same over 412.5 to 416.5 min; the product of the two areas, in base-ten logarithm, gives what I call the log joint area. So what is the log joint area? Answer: 2.341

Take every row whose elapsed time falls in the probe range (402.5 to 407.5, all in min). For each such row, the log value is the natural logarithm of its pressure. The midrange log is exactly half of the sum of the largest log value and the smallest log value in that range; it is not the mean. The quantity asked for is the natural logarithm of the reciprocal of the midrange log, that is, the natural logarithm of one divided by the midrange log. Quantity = -0.291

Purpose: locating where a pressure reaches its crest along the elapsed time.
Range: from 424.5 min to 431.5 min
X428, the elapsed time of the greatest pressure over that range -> 425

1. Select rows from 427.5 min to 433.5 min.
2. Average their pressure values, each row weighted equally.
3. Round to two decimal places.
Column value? 3.81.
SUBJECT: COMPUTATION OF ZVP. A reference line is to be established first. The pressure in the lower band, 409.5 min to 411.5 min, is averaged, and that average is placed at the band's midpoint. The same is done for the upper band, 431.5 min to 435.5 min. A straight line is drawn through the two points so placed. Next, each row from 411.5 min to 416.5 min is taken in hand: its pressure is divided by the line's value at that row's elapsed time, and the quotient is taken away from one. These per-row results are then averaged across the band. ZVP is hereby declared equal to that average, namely -0.067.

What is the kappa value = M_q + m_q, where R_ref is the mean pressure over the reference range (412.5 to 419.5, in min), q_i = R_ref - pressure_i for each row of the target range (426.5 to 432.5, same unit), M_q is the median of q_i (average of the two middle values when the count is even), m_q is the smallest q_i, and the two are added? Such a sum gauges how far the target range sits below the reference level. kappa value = -0.21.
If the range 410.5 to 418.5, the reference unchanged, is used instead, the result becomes -0.26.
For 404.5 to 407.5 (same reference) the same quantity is -0.33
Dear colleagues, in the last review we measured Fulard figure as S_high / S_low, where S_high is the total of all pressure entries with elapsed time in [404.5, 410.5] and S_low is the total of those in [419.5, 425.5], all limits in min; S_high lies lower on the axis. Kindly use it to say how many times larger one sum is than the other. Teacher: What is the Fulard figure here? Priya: 1.04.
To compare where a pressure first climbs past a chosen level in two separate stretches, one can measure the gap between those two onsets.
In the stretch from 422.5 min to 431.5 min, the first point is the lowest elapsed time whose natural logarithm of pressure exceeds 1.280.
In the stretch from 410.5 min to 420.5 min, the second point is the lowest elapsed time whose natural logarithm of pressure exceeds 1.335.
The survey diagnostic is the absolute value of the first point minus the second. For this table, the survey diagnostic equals 13 min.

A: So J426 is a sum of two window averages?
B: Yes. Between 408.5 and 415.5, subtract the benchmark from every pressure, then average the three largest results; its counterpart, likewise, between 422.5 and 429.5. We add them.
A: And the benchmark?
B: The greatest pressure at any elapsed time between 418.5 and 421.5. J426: -0.05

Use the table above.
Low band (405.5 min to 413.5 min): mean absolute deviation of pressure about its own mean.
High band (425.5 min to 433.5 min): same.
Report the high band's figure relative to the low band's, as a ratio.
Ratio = 0.54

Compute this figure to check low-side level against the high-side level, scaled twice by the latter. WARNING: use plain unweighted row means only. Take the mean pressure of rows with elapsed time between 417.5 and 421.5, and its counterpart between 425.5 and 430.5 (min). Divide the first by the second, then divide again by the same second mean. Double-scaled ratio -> 0.263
